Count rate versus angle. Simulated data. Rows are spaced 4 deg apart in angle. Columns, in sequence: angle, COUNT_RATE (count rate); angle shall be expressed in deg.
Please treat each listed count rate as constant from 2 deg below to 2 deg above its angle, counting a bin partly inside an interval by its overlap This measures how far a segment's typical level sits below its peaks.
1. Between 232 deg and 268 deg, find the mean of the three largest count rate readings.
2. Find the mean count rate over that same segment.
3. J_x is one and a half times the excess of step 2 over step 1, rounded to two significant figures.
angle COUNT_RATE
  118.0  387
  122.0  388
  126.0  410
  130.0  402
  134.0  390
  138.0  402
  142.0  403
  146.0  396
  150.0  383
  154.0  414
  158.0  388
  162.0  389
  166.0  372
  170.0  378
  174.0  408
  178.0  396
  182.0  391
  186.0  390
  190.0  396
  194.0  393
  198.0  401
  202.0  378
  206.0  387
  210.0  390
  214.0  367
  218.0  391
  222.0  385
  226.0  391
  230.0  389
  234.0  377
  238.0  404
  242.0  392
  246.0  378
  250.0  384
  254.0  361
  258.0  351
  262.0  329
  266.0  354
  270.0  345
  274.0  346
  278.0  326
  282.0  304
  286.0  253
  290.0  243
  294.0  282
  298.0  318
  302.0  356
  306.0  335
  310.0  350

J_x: -35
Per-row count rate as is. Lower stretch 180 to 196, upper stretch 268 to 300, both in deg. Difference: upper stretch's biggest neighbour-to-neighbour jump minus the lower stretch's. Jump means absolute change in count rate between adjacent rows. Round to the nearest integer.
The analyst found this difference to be 45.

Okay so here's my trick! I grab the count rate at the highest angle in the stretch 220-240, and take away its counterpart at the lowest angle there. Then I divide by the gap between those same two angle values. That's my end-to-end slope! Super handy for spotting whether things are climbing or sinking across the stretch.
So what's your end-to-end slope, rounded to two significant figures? 1.2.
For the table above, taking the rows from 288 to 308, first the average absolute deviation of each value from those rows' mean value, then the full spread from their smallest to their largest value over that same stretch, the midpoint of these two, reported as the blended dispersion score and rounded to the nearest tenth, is 74.2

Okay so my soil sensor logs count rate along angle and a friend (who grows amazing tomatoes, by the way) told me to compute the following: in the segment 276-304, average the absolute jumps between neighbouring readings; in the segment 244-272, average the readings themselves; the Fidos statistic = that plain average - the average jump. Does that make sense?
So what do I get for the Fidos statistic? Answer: 325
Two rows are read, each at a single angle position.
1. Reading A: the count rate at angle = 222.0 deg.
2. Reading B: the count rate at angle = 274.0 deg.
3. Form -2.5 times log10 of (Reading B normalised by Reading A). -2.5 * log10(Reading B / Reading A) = 0.12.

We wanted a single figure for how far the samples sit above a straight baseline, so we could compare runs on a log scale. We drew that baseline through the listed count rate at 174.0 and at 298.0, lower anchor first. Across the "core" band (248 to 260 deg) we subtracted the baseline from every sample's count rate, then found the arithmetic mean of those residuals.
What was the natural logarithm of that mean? 2.73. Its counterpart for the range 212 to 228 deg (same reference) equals 2.18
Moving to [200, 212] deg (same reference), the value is -1.49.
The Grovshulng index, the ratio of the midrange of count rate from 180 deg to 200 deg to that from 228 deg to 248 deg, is 1.01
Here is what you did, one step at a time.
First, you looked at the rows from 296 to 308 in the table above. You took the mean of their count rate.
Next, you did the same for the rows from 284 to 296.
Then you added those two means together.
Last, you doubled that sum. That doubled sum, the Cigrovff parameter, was 1191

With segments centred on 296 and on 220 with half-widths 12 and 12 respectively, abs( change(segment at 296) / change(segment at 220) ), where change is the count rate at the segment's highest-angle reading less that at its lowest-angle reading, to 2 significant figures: 82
